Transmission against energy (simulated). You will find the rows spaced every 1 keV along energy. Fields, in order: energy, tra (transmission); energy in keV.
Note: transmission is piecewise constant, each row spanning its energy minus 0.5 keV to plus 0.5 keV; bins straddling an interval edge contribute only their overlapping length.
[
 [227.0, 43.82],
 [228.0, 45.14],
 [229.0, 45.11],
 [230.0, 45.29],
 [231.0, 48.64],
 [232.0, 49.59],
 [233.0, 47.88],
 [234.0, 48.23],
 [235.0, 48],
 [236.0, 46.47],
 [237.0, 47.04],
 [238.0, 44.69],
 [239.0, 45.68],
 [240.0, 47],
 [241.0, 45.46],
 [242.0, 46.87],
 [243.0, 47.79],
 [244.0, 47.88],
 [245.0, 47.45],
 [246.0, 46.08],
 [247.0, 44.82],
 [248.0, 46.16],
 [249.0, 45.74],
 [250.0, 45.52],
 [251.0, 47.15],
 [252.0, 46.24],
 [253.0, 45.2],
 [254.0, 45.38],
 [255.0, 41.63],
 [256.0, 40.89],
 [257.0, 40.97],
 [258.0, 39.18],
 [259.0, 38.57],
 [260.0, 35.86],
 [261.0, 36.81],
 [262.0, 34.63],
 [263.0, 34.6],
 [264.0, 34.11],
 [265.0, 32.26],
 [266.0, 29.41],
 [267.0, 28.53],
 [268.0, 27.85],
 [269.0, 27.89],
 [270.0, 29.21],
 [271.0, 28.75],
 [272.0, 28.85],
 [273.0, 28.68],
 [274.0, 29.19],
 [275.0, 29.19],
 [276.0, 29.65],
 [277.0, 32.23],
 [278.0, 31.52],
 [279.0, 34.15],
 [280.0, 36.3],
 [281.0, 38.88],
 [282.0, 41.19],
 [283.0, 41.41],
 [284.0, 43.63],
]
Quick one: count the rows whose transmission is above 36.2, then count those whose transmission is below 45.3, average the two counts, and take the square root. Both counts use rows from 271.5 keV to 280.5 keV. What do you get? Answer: 2.24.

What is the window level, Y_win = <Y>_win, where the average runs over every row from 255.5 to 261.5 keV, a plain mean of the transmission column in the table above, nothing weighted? 39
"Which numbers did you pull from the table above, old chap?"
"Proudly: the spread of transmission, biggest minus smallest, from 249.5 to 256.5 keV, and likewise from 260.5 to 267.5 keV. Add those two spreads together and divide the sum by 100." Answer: 0.15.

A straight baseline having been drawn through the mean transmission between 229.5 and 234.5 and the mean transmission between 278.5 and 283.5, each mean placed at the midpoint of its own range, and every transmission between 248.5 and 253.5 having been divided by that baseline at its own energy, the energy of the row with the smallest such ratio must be 250.0 keV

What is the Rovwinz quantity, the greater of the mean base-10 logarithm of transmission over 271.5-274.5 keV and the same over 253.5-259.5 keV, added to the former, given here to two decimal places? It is 3.07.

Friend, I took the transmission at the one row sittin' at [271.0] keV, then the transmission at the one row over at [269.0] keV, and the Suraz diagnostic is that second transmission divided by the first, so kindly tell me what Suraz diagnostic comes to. 0.97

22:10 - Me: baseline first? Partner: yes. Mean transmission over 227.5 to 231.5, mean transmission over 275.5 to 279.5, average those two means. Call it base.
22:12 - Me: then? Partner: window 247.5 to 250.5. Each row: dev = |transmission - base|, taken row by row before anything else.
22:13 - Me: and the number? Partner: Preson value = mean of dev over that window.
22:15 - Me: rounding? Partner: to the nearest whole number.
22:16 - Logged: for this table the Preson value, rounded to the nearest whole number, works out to 7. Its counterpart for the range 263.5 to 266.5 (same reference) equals 7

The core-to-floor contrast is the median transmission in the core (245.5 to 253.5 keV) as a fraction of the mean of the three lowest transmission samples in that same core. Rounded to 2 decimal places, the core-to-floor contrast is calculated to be 1.02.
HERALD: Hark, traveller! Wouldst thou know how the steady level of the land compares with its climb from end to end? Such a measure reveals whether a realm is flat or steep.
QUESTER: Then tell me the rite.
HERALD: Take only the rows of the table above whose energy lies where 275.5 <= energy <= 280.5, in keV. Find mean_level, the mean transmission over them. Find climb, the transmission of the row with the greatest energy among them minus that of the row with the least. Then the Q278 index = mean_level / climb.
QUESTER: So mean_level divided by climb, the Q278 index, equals 5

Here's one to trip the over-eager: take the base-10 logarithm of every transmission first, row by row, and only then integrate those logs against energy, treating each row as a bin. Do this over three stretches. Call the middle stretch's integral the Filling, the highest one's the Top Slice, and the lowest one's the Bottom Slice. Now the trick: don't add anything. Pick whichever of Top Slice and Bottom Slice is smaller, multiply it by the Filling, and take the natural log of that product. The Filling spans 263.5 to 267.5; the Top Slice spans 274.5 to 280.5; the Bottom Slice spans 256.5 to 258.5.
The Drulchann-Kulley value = 3.0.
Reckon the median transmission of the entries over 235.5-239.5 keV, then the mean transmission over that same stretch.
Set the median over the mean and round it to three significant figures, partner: 1.00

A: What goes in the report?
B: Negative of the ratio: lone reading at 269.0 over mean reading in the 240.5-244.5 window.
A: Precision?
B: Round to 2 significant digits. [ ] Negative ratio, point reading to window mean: -0.59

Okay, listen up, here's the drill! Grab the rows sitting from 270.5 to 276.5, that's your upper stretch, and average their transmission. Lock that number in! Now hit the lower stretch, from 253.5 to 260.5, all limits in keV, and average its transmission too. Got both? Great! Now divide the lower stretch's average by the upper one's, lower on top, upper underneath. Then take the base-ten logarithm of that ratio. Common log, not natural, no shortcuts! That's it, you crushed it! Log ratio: 0.143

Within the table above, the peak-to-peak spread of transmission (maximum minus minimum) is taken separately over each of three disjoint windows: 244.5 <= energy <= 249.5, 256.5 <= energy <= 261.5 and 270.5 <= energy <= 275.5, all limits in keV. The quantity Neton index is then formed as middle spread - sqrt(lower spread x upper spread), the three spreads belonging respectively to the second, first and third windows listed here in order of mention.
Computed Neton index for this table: 4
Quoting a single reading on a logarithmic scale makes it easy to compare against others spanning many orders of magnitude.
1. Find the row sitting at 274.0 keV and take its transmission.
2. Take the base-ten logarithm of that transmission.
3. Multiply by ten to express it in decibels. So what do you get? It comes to 14.7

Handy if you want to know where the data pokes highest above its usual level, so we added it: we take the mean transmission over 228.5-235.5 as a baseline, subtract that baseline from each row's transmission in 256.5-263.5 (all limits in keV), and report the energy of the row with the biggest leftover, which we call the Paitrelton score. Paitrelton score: 257.0 keV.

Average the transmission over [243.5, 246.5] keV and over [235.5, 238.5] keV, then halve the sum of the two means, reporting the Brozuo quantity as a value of 47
